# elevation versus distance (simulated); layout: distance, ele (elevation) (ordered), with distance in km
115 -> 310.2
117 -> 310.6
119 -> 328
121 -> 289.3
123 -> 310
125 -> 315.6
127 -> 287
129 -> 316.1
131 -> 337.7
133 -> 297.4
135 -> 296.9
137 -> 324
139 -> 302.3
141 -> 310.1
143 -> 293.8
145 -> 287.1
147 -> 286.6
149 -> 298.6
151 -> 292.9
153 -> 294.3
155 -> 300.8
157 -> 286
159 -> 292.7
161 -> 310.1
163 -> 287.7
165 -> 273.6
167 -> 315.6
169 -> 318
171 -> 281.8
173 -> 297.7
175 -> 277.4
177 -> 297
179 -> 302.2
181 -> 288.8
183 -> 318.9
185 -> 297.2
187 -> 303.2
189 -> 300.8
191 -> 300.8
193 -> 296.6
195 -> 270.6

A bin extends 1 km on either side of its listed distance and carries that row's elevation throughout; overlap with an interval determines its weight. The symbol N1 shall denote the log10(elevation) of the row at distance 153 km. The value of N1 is 2.47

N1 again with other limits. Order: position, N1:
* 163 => 2.46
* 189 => 2.48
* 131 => 2.53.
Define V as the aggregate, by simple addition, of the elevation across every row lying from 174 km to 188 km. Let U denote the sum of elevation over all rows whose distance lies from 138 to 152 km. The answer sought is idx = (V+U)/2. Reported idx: 2078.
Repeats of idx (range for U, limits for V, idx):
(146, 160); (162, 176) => 2052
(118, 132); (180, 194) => 2145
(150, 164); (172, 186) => 2072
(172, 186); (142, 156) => 2067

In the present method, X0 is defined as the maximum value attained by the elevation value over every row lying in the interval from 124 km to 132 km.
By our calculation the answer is 337.7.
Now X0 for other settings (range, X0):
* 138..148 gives 310.1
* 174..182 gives 302.2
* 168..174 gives 318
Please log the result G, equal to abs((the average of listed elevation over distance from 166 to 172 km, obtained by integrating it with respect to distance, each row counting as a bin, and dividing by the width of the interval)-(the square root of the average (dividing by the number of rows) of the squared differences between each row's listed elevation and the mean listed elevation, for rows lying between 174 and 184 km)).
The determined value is 291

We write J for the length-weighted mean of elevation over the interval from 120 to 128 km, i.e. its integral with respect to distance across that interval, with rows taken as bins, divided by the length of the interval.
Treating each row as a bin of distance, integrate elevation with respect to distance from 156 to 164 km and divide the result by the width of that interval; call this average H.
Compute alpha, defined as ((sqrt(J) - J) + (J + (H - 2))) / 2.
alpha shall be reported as 155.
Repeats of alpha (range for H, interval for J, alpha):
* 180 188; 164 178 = 159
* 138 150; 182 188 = 156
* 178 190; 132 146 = 159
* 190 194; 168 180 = 157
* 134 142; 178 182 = 162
